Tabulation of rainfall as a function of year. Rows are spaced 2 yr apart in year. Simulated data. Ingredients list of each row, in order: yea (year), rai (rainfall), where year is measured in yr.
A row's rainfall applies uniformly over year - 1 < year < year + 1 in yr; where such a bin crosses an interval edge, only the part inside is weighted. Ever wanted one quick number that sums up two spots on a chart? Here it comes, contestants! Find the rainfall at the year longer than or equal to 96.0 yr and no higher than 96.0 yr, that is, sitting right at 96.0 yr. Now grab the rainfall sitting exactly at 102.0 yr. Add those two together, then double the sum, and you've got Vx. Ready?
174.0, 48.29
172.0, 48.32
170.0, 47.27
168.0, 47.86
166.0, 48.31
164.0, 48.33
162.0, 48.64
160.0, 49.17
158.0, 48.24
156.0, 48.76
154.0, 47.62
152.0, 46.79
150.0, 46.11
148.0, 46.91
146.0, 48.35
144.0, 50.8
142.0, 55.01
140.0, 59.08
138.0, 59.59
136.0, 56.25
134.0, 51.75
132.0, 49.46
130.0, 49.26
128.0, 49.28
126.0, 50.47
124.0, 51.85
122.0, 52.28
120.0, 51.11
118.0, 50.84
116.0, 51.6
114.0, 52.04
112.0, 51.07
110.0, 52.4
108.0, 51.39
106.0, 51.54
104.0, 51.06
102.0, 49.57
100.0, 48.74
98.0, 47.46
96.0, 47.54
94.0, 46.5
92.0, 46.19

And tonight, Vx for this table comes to 194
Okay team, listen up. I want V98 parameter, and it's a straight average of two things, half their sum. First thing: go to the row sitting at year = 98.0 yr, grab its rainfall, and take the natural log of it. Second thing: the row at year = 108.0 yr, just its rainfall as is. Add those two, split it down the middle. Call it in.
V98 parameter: 27.6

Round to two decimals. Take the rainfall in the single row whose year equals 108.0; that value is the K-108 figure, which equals 51.39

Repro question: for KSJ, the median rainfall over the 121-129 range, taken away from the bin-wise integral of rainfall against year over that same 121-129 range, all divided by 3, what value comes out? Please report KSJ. 119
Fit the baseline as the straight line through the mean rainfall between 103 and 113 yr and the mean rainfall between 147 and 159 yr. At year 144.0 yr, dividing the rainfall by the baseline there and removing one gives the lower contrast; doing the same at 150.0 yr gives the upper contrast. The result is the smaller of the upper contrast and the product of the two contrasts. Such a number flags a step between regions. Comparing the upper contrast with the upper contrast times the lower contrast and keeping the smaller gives -0.033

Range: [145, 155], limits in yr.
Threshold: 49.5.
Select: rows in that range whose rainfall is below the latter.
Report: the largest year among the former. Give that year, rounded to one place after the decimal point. 154.0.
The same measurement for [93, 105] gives 100.0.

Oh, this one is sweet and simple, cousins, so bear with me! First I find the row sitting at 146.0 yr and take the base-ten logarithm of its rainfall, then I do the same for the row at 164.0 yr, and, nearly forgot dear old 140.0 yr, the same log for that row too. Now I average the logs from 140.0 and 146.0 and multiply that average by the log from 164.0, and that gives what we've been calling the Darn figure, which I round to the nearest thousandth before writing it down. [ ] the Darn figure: 2.910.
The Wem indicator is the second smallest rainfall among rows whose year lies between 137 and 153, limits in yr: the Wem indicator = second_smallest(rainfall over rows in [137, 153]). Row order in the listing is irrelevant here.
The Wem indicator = 46.79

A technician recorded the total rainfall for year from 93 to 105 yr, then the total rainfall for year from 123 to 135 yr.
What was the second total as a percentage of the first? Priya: 104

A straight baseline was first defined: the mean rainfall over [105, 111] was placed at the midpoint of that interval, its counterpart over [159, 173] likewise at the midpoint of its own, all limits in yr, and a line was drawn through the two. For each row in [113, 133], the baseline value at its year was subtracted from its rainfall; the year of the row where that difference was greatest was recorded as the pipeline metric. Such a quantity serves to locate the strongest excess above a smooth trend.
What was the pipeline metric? 122.0 yr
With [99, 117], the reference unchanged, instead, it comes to 110.0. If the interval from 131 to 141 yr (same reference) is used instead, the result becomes 138.0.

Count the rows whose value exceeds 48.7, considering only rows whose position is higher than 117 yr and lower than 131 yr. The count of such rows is 7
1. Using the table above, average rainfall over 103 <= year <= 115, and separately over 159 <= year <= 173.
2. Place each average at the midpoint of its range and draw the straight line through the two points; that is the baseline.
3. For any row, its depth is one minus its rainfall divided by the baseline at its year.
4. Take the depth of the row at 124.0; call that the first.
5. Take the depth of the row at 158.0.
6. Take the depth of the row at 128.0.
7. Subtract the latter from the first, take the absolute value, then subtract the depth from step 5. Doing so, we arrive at 0.036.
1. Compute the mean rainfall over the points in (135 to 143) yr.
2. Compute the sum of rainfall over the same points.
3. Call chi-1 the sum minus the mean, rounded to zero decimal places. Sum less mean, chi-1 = 172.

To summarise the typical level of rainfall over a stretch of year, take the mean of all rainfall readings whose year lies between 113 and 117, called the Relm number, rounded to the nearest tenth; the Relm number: 51.8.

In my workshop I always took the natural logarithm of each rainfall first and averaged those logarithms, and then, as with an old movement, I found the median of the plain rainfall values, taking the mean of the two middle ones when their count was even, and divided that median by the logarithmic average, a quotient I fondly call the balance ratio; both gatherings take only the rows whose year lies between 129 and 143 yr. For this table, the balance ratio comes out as 13.8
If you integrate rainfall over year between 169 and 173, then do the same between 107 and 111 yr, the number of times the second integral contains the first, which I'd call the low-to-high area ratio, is 1.09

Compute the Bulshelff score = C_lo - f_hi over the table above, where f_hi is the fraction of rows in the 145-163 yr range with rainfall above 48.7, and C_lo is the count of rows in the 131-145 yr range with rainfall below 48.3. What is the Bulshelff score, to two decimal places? -0.22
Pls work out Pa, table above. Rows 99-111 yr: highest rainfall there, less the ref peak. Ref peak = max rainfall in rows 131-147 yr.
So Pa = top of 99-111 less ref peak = -7.2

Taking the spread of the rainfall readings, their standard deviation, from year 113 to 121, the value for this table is 0.5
